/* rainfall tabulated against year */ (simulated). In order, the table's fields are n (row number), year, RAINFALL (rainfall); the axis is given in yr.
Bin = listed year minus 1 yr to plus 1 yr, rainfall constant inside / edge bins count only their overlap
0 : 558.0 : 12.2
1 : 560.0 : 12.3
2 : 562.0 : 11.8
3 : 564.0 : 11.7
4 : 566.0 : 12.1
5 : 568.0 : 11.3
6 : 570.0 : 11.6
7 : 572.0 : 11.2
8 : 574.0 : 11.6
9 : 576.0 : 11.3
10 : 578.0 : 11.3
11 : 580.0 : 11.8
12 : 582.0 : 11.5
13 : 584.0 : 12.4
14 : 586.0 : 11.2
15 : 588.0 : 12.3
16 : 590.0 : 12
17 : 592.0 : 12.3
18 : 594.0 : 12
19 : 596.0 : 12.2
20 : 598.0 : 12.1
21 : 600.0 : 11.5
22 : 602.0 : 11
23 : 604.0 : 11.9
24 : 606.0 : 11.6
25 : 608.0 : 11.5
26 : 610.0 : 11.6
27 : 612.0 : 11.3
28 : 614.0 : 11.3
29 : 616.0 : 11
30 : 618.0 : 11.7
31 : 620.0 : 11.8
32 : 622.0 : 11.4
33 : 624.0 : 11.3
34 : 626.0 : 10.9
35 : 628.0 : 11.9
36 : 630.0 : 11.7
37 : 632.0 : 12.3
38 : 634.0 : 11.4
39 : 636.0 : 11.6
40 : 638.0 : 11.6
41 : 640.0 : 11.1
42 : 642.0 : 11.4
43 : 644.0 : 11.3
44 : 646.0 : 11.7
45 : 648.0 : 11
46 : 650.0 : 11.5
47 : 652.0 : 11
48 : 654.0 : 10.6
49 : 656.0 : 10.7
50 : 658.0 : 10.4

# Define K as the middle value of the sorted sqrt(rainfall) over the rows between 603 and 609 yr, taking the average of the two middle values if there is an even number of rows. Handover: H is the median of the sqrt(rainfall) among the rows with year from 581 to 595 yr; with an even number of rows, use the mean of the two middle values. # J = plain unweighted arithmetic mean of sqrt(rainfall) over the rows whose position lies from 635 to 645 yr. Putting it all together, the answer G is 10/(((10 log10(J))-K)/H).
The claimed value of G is 18.4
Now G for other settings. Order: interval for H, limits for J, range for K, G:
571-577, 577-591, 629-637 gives 17.3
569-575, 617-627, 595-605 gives 18.5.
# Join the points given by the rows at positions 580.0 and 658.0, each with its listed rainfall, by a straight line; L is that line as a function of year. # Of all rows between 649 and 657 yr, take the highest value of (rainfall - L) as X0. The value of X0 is 0.96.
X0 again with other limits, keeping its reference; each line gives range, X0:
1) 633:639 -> 0.84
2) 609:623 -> 0.72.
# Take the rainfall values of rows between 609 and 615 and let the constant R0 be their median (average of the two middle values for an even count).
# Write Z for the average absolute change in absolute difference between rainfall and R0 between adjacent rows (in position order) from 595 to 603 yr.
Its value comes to 0.27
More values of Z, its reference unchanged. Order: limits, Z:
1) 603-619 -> 0.17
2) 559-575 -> 0.36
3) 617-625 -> 0.20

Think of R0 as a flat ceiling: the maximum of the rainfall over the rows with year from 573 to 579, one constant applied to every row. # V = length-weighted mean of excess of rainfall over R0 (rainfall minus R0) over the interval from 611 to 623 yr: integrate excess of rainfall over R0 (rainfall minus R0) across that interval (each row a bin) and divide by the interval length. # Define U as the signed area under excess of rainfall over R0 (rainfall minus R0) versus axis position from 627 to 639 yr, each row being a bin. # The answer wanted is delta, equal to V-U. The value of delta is -2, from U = 1.8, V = -0.18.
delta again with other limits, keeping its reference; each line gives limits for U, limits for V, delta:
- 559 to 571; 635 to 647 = -3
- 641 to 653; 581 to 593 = 4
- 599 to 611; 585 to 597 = 1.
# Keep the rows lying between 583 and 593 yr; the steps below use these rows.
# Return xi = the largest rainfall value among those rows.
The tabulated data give 12.4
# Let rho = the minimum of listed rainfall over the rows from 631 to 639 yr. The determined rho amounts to 11.4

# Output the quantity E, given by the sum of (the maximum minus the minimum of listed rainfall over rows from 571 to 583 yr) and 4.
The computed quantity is 4.60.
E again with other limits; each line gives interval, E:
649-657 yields 4.90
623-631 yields 5.00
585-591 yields 5.10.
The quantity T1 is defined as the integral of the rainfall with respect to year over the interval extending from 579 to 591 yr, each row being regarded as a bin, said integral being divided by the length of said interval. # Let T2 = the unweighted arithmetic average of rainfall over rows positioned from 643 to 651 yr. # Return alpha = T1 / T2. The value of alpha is 1.04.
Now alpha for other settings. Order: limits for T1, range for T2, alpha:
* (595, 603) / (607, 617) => 1.03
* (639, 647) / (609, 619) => 1.00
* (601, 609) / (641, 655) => 1.03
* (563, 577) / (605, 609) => 1.00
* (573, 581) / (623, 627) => 1.04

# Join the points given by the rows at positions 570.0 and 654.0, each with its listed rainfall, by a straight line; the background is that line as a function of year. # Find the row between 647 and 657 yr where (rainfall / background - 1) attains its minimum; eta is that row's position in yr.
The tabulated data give 654.0 yr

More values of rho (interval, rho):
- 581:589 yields 11.2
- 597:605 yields 11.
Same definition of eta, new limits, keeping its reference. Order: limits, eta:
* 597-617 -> 602.0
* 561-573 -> 572.0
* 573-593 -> 576.0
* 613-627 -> 616.0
